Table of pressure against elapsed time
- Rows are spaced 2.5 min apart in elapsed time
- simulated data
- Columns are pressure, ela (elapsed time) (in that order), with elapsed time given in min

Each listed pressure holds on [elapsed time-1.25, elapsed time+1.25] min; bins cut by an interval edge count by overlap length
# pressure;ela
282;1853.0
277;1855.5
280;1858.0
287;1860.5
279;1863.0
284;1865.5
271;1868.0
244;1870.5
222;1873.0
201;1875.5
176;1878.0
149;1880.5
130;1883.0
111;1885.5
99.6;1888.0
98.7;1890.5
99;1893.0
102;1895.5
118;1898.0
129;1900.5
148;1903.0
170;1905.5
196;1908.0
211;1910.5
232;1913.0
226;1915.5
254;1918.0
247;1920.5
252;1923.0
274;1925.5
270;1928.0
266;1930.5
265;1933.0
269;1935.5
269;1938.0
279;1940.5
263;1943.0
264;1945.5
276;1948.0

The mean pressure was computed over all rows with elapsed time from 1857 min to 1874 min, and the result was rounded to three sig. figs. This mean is 267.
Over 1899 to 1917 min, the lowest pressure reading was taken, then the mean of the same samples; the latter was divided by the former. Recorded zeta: 1.5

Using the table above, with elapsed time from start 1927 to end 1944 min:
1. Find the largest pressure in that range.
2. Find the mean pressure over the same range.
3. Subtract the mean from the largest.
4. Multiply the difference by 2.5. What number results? 26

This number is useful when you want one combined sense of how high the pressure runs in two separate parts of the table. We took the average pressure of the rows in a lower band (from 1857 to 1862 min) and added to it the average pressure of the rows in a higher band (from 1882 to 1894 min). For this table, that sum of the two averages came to 391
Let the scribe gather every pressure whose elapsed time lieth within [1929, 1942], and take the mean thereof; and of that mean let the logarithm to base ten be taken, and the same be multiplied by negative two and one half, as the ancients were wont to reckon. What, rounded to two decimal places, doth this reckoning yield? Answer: -6.08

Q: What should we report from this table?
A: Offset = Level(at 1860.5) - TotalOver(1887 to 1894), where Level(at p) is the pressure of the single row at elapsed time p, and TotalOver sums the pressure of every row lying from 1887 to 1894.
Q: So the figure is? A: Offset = -10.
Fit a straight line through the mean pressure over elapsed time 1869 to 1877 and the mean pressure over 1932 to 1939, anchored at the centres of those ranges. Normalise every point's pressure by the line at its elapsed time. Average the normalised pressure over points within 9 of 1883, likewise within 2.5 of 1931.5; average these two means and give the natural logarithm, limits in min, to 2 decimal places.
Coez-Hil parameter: -0.22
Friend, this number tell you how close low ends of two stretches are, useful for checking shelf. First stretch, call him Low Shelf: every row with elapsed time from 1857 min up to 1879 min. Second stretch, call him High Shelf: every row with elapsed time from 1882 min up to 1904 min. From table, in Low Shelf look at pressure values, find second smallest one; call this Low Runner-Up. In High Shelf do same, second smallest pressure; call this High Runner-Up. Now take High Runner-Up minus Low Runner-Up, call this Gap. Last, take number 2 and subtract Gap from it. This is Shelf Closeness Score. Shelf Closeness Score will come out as 104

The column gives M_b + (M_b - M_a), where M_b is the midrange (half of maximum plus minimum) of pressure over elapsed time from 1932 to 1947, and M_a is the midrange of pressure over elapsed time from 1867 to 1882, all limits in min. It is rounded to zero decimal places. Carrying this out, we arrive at 332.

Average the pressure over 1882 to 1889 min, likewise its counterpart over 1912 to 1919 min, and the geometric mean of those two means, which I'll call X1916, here 164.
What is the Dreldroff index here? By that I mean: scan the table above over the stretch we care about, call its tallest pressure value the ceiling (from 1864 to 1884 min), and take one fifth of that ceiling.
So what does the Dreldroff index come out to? 57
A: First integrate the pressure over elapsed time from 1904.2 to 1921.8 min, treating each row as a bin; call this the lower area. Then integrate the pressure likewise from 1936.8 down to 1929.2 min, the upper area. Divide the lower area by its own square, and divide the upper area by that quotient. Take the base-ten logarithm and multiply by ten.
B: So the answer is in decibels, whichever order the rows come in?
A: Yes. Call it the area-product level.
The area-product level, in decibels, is 68.9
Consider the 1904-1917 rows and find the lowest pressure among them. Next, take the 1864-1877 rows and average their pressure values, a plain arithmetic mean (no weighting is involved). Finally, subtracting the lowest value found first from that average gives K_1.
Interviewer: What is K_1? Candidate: 74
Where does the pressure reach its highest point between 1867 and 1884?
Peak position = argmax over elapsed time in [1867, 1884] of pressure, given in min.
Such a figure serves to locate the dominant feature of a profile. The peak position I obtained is 1868.0 min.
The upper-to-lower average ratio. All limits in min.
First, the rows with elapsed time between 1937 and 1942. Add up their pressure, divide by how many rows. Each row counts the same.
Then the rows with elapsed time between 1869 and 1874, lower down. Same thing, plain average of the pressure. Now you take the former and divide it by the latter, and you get 1.2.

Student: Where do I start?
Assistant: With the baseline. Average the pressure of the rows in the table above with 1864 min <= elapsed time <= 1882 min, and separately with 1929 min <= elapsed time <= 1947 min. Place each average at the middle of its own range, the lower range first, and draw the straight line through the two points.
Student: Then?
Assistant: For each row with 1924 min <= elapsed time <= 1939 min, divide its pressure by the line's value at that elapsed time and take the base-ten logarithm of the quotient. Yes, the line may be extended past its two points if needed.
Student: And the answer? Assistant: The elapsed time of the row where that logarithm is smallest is 1933.0 min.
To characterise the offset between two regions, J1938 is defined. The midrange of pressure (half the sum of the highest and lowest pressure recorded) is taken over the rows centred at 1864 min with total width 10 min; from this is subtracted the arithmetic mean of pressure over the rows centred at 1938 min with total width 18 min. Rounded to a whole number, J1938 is 11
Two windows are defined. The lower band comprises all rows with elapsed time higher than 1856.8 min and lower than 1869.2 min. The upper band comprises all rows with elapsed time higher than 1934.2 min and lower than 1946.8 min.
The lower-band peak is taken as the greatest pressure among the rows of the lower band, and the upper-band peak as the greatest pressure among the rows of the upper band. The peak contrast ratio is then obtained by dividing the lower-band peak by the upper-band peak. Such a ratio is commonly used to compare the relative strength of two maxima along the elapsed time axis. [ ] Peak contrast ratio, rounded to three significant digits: 1.03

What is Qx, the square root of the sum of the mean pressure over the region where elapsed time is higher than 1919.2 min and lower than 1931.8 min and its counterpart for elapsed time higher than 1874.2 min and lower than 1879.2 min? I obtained 21.2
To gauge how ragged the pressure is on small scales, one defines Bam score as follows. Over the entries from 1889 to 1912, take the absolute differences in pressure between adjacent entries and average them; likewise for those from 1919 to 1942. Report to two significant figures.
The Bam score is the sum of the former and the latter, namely 20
